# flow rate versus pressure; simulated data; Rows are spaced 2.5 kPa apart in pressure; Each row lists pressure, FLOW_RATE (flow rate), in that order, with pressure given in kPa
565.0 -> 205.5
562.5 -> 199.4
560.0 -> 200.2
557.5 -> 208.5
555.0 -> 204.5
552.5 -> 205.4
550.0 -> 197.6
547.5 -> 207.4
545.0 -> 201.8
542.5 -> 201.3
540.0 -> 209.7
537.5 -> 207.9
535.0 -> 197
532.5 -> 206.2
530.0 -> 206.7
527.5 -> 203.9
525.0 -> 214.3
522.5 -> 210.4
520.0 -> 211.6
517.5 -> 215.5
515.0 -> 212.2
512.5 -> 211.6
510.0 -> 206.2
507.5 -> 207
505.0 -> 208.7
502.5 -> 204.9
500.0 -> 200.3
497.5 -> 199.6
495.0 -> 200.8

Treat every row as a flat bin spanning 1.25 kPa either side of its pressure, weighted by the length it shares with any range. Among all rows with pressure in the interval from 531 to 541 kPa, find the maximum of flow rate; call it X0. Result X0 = 209.7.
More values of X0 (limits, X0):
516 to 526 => 215.5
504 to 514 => 211.6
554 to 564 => 208.5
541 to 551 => 207.4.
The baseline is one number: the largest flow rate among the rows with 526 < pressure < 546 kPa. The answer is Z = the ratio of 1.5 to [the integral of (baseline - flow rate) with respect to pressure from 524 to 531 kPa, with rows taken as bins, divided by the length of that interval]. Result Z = 0.96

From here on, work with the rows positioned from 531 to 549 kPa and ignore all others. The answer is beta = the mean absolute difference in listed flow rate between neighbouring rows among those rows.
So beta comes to 6.1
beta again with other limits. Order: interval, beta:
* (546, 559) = 5.6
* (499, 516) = 2.8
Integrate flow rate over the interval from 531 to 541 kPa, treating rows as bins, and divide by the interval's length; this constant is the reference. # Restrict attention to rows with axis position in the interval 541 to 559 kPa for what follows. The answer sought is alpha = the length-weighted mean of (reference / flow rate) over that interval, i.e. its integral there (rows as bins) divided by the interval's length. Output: 1.01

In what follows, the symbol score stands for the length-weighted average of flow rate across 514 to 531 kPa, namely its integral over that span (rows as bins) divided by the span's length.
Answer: 211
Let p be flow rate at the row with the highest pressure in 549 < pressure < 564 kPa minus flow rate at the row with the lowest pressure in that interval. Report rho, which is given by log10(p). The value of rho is 0.3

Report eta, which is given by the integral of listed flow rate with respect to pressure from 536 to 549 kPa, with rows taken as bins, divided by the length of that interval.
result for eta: 205.3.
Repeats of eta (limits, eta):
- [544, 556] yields 203.3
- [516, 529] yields 211.1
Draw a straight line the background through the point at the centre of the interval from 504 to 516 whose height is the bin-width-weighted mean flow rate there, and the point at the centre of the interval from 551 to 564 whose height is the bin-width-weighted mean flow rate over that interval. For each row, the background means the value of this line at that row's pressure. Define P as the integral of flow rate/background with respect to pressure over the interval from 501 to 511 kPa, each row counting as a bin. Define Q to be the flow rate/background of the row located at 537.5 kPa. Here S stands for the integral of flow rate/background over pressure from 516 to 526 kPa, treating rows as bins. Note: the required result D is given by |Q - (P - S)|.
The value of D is 1.40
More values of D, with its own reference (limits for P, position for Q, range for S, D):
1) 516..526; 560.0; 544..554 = 0.67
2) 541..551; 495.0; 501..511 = 0.93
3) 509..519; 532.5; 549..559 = 0.87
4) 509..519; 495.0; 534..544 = 0.74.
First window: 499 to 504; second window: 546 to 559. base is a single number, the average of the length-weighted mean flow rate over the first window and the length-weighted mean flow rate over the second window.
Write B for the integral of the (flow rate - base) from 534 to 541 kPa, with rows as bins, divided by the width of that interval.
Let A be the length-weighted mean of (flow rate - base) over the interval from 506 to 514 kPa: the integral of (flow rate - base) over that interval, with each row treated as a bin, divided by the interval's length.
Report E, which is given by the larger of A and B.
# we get 4.6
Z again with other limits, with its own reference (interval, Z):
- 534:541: 0.32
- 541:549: 0.24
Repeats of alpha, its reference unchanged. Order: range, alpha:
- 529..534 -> 1.00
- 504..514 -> 0.98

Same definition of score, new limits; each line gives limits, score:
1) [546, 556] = 204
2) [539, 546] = 204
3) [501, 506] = 206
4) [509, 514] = 209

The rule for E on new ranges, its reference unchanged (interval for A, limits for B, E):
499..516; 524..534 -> 3.6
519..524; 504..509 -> 7.4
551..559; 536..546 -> 1.9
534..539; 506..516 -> 5.4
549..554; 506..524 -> 6.9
